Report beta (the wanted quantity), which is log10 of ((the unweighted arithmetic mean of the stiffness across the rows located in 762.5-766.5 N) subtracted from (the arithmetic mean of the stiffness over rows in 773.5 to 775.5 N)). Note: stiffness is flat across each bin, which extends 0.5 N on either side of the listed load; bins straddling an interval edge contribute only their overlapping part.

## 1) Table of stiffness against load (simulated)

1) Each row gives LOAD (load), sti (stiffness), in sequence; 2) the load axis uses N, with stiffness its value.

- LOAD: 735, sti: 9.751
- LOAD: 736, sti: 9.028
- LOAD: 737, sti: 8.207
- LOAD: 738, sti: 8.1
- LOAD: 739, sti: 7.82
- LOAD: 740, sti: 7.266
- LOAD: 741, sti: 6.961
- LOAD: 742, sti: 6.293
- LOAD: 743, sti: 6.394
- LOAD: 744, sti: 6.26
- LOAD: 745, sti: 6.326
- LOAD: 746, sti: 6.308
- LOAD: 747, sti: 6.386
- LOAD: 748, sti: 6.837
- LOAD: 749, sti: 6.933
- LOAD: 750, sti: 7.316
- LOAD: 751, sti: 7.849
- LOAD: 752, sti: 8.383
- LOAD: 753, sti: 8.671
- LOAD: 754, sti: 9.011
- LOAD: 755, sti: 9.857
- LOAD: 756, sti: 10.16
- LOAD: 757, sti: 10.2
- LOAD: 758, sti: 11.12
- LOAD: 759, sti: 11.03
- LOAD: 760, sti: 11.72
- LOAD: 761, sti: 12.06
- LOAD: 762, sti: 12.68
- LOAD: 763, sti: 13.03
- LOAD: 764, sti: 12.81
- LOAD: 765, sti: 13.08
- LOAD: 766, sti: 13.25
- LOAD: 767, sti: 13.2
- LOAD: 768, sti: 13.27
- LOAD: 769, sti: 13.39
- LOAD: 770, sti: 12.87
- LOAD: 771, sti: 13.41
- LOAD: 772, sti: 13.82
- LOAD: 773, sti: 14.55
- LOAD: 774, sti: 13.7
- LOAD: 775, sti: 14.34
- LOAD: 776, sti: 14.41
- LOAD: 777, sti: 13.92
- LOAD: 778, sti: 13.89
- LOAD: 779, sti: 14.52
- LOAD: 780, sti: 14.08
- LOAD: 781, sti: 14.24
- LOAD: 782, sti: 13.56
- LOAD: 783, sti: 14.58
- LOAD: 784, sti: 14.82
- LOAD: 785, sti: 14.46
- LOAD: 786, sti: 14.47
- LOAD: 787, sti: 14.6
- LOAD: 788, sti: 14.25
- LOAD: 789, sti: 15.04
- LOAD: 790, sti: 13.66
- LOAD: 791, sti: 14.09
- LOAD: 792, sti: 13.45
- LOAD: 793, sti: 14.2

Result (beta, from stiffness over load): 0.0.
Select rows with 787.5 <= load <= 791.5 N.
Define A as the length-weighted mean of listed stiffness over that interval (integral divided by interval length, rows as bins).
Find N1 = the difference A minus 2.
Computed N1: 12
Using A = 14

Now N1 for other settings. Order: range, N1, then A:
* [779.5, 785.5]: 12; 14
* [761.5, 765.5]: 11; 13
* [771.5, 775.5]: 12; 14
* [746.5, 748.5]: 5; 7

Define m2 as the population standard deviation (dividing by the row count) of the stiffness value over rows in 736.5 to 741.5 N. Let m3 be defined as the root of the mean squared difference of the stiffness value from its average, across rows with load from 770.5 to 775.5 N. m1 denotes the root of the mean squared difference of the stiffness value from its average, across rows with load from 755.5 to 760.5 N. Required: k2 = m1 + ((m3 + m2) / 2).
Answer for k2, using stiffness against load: 1.0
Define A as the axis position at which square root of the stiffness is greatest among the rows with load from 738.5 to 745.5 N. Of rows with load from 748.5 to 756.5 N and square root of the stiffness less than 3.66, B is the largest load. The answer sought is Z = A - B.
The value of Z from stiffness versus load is -17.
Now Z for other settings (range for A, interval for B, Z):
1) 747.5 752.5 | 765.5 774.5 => -18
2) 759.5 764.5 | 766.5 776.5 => -7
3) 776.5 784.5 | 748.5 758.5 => 26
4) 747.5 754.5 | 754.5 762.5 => -8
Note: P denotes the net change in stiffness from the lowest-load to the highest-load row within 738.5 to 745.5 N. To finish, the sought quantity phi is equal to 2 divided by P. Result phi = -1.3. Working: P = -1.5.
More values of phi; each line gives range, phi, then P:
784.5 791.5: -5.4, -0.4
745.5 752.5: 1.0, 2.1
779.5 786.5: 5.1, 0.4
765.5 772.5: 3.5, 0.6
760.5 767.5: 1.8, 1.1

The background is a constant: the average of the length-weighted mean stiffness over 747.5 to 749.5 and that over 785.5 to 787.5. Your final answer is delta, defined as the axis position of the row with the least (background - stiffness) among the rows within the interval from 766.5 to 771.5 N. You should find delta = 771 N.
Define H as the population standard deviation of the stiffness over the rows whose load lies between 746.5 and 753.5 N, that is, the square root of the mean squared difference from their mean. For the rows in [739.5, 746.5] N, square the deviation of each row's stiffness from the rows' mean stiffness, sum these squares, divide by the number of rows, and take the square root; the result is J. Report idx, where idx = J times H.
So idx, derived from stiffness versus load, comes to 0.29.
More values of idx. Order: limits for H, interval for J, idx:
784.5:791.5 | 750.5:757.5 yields 0.34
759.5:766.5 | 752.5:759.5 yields 0.45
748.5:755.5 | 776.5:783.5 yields 0.31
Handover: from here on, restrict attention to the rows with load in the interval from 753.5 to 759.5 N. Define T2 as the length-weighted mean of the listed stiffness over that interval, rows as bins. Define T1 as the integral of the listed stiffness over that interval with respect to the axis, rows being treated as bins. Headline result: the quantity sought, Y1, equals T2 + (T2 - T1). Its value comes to -41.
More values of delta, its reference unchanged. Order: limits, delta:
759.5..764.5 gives 763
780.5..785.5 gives 784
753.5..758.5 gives 758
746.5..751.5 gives 751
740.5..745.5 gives 741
